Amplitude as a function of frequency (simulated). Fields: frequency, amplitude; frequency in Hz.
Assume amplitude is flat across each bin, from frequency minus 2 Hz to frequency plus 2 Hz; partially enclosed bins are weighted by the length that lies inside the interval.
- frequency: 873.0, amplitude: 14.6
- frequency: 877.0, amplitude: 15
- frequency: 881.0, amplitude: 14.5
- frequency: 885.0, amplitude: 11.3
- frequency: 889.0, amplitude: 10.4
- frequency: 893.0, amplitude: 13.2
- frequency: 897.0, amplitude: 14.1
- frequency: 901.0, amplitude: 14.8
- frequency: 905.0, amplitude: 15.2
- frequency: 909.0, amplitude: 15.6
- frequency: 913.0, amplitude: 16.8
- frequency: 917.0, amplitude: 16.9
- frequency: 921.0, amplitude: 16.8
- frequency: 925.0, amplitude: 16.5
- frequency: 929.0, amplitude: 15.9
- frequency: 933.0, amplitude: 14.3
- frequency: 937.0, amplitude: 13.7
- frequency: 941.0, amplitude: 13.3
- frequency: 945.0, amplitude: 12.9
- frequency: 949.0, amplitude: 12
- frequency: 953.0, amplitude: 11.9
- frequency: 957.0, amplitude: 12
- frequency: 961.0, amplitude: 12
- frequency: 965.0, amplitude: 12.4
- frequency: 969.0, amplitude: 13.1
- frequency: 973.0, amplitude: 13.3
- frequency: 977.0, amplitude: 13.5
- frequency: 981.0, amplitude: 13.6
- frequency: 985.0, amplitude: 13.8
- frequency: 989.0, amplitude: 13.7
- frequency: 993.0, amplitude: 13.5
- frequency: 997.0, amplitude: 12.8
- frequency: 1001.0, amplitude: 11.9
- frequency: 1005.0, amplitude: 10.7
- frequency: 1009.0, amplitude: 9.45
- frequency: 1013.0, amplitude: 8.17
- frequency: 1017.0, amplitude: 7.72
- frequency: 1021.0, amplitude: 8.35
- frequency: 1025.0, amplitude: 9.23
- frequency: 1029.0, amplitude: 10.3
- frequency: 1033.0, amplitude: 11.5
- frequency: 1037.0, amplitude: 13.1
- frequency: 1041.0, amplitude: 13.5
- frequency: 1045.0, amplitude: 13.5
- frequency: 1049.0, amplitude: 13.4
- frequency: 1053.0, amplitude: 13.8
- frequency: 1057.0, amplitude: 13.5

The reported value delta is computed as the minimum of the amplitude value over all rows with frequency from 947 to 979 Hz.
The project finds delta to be 11.9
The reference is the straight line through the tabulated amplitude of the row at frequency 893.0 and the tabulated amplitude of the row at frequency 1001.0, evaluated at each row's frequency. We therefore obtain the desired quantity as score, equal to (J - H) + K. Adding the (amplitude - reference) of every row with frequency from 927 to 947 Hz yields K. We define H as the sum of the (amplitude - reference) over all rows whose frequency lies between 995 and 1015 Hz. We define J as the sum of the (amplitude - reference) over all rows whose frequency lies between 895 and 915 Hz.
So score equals 24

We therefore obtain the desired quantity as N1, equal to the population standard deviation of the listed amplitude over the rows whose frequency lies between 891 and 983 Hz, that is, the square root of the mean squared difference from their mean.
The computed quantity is 1.6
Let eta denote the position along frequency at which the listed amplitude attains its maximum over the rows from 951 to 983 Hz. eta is 981.0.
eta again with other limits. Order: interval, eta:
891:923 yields 917.0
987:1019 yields 989.0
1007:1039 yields 1037.0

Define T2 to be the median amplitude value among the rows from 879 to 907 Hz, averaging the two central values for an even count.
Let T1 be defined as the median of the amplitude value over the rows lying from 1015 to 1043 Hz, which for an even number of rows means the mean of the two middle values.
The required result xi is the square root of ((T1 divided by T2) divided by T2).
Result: 0.23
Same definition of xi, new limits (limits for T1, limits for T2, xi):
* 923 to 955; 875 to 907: 0.26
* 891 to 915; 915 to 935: 0.23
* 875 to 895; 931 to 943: 0.27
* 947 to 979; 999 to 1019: 0.37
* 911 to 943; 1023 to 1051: 0.31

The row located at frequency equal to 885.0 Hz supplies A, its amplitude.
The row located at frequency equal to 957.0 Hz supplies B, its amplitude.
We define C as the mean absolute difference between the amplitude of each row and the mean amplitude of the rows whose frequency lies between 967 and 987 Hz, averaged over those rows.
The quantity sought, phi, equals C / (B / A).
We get 0.2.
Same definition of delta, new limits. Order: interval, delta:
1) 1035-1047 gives 13.1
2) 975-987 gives 13.5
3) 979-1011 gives 9.45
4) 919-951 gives 12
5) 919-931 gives 15.9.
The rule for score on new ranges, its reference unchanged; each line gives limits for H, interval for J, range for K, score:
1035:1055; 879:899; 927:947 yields -6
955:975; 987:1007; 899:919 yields 16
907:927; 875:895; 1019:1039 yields -25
